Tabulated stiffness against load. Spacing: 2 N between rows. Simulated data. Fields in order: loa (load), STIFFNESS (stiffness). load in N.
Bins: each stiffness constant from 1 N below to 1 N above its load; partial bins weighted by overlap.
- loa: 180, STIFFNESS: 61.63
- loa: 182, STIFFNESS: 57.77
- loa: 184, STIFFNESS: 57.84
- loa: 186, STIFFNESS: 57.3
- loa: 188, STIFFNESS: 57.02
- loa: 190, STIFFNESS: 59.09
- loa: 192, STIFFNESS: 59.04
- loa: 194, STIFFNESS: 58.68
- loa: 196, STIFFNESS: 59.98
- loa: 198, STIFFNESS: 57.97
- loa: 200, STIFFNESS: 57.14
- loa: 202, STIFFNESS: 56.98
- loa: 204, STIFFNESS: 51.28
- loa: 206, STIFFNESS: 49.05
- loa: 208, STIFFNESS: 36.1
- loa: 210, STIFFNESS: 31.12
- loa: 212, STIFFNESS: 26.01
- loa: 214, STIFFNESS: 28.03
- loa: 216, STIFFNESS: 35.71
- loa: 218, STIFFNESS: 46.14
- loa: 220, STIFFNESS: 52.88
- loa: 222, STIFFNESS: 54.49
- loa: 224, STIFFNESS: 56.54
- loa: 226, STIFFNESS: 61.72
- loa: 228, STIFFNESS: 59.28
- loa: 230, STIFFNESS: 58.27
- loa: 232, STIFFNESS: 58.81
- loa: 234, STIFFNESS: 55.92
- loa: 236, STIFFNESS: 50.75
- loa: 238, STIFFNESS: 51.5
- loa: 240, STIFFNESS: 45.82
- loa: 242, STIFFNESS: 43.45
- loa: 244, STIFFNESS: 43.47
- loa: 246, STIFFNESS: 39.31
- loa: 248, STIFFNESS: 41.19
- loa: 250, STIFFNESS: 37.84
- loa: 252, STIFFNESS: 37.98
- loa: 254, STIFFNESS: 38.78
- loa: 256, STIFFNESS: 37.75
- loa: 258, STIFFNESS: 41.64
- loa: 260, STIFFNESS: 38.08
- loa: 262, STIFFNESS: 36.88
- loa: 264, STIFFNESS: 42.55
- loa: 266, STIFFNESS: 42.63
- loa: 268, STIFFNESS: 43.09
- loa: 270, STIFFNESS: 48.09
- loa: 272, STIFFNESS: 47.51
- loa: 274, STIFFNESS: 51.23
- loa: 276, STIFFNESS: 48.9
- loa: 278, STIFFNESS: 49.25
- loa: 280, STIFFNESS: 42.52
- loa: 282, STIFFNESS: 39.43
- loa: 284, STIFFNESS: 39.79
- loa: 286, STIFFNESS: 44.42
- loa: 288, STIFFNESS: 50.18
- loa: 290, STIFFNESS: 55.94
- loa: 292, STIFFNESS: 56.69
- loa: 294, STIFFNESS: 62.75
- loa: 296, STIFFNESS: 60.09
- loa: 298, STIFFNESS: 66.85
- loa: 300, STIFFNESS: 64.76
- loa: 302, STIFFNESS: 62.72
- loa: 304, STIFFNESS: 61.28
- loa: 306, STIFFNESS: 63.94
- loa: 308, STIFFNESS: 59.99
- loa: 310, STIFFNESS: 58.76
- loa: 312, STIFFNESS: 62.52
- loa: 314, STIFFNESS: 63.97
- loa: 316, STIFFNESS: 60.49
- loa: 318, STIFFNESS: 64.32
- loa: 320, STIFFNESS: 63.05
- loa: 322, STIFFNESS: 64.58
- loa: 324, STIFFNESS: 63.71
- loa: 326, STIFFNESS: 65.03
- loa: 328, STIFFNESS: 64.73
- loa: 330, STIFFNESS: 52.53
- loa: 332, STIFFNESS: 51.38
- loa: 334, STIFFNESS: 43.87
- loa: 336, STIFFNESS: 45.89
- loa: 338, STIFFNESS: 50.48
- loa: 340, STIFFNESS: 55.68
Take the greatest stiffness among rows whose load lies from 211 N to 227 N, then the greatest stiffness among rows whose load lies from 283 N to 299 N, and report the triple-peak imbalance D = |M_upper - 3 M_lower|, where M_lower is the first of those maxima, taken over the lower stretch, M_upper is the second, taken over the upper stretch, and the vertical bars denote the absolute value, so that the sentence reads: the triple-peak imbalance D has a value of 118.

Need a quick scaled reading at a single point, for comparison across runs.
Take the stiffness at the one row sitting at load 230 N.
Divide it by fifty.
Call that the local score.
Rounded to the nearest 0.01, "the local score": 1.17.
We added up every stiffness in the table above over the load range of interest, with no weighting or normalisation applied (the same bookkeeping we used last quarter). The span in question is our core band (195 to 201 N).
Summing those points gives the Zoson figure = 175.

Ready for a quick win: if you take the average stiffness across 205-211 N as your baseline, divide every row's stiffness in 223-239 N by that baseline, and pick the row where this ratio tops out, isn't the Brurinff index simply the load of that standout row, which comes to 226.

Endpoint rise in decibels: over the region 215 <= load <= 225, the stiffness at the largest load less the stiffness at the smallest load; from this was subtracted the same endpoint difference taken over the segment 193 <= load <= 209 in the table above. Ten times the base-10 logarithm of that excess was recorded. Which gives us 16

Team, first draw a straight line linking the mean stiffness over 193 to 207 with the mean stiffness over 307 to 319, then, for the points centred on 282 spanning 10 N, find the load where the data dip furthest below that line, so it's 282 N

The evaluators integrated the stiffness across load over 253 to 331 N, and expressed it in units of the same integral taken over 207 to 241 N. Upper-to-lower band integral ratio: 2.6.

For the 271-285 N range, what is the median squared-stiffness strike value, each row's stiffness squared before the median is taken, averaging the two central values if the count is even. 2257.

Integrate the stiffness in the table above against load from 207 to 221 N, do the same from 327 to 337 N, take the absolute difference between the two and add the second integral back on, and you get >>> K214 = 522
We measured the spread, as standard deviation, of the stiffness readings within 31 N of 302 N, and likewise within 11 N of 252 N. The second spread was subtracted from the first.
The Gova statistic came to 6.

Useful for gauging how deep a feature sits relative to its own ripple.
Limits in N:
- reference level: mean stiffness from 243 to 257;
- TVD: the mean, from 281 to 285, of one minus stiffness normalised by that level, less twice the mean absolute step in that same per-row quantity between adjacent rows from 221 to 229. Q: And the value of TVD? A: -0.17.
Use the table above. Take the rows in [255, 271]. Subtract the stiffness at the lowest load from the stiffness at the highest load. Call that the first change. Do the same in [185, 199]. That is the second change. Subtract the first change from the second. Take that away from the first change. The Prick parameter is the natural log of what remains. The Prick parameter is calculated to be 3.0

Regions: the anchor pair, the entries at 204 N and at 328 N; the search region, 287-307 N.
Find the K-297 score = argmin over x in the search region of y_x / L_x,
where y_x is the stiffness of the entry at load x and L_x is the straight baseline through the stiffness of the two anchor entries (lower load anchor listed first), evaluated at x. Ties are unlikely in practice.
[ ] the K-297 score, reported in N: 288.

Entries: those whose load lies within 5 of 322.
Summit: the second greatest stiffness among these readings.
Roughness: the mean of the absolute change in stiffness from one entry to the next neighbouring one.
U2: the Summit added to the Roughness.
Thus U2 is 66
